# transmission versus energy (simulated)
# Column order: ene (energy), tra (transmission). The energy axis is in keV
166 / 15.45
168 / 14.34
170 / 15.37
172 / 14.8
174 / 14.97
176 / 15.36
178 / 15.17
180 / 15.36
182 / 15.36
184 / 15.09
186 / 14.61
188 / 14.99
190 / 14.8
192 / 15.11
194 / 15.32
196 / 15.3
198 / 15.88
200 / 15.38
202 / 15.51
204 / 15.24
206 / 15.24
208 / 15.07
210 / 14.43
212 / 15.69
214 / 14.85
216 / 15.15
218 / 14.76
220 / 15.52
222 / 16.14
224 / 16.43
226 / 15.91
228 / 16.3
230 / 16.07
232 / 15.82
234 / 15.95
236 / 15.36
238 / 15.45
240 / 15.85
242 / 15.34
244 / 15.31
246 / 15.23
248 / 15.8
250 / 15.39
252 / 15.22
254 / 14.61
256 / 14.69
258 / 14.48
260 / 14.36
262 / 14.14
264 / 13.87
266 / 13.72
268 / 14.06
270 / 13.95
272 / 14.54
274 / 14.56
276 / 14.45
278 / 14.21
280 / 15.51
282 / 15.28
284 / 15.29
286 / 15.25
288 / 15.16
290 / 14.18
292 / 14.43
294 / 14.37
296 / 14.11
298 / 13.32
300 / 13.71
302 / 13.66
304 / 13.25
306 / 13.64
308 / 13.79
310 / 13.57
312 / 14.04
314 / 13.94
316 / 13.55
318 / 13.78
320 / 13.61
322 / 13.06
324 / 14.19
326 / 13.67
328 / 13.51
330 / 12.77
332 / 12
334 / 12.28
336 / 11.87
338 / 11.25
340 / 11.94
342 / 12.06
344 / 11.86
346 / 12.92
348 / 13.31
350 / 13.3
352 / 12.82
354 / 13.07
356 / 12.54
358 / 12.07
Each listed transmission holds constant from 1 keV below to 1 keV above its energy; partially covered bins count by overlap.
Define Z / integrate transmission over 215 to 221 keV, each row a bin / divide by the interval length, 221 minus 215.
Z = 15.1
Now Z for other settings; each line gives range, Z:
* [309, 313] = 13.8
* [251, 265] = 14.5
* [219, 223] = 15.8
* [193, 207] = 15.4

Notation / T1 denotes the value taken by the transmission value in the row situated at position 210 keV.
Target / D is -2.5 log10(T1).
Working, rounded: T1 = 14.43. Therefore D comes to -2.90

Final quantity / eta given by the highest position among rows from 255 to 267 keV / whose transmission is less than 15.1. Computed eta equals 266 keV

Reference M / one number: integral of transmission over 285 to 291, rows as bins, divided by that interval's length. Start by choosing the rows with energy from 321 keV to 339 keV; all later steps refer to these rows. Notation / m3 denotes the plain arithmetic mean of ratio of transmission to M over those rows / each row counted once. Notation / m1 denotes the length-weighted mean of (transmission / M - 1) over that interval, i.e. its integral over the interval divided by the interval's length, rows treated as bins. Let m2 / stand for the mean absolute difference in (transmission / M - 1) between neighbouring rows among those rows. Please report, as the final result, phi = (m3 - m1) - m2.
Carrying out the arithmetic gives 0.961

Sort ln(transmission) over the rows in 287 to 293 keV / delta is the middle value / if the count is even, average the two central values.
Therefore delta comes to 2.67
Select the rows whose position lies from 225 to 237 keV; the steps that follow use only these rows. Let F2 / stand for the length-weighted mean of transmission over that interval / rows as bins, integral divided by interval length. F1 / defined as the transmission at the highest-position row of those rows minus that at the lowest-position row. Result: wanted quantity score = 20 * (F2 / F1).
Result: -578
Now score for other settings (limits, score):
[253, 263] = -615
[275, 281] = 278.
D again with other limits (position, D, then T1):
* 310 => -2.83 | 13.57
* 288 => -2.95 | 15.16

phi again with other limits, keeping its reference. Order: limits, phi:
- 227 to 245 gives 0.981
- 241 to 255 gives 0.979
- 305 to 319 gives 0.983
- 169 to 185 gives 0.983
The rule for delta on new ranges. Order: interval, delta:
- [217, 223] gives 2.74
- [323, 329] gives 2.62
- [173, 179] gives 2.72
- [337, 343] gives 2.48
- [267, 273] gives 2.64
